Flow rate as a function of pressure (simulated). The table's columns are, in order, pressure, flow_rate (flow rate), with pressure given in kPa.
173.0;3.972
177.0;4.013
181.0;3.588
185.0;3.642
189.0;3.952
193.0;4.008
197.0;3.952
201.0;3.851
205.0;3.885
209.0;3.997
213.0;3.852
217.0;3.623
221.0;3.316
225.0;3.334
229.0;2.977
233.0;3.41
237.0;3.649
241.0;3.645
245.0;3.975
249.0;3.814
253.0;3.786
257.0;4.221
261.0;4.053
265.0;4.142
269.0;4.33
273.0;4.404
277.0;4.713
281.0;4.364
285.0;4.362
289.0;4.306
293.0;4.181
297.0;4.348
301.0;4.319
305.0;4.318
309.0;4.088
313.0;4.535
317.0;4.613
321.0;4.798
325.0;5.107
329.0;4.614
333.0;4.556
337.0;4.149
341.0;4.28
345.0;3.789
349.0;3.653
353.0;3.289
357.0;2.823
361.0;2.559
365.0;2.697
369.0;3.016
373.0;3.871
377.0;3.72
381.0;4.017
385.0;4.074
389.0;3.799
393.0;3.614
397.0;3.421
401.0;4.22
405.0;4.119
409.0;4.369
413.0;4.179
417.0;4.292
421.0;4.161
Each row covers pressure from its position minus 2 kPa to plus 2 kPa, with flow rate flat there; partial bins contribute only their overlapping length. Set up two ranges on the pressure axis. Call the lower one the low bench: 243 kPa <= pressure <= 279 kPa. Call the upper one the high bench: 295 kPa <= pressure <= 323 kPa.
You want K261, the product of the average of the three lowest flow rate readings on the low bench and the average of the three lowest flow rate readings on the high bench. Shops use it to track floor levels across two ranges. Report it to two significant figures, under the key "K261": 16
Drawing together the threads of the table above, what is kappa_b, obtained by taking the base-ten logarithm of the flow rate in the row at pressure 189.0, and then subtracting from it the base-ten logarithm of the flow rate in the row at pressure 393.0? 0.039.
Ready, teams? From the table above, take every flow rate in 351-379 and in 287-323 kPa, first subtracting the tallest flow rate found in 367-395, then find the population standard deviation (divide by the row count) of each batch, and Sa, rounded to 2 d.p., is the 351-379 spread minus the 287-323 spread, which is 0.26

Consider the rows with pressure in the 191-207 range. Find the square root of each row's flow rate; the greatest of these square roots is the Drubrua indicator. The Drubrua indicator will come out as 2.00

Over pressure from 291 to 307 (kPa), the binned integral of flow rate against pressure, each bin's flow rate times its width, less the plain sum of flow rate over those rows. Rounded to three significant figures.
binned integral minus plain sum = 51.5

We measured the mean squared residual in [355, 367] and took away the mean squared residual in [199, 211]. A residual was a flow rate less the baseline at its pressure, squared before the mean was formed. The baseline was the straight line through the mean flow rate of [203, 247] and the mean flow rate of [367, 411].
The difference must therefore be 1.1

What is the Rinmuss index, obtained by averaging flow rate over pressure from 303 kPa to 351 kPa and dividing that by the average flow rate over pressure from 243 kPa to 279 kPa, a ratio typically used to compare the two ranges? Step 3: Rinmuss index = 1.05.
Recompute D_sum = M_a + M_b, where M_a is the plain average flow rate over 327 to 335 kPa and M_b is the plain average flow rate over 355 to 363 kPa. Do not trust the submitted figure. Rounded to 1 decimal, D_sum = 7.3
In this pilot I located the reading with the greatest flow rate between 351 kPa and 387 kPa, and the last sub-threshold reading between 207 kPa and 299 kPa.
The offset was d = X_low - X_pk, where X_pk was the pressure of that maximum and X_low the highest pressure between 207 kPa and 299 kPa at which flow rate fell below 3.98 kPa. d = -132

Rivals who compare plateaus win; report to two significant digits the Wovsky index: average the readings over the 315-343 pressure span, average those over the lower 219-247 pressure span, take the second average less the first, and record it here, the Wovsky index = -1.1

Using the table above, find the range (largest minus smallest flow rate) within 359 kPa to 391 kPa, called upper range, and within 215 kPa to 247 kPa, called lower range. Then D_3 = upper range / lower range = 1.5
